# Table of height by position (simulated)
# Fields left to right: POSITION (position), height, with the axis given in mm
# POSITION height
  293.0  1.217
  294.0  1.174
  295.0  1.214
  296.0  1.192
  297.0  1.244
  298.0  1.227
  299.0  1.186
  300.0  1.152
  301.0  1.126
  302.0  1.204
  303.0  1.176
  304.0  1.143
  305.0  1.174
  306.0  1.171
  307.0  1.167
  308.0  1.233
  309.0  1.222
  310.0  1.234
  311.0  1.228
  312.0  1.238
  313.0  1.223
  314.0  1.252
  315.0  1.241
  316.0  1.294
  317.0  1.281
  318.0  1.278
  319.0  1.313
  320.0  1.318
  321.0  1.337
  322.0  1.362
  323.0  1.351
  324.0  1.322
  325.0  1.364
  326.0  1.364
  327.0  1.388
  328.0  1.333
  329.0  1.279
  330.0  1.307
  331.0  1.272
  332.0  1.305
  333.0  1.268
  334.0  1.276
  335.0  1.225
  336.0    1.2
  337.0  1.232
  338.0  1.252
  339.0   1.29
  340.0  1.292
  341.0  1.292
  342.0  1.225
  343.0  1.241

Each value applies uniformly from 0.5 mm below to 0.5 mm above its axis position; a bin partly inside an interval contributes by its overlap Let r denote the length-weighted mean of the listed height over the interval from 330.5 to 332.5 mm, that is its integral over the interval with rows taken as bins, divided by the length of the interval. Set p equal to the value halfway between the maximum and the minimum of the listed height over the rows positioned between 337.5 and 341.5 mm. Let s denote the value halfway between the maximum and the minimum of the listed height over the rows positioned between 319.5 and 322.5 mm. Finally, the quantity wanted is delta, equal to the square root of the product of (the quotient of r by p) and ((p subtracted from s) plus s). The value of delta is 1.19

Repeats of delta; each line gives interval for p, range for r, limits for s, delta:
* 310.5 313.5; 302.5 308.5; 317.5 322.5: 1.16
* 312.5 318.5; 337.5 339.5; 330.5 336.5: 1.12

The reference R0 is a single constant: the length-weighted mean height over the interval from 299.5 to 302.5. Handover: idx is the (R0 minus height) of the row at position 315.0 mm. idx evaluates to -0.080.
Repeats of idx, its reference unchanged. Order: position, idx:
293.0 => -0.056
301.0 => 0.035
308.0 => -0.072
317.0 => -0.120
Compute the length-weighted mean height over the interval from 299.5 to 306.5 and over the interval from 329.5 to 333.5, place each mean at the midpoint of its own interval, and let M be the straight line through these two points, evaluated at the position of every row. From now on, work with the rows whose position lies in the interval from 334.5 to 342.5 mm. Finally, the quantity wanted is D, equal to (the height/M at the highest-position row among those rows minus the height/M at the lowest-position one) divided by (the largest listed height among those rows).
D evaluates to -0.017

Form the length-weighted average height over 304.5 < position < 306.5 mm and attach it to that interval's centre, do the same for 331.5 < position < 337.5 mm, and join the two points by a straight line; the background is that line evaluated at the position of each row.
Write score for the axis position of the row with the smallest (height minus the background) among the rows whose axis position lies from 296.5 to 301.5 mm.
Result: 301.0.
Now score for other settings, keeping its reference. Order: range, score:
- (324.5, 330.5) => 329.0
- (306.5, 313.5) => 307.0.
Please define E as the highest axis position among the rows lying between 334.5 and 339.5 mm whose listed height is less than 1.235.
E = 337.0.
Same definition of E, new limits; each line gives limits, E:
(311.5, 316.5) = 313.0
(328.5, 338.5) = 337.0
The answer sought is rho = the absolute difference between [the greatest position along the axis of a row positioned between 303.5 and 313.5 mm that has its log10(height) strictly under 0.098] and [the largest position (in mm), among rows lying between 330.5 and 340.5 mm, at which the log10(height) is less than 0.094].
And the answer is 24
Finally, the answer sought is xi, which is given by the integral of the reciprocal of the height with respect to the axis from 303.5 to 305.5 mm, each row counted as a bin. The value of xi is 1.7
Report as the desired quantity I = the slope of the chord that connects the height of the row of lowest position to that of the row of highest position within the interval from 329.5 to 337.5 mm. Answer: -0.011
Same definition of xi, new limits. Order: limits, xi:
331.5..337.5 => 4.8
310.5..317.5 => 5.6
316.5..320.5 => 3.1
